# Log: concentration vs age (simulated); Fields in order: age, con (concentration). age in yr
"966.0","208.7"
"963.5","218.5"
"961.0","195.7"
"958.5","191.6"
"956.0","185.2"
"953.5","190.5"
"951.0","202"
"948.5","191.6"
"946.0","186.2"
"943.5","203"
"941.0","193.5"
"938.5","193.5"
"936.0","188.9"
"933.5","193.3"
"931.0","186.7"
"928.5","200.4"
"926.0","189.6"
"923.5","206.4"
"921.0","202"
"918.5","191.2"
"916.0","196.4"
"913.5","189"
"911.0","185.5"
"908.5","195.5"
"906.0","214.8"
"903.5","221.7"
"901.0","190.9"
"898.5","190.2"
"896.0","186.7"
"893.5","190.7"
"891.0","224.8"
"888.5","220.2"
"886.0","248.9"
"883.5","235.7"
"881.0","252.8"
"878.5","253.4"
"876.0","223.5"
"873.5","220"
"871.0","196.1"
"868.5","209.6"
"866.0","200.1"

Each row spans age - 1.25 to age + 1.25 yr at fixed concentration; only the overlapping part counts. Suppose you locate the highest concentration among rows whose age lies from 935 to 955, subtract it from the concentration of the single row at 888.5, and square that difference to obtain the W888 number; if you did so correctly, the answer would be 296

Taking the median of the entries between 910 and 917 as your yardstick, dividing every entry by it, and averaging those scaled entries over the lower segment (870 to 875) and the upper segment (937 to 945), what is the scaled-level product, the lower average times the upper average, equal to 1.15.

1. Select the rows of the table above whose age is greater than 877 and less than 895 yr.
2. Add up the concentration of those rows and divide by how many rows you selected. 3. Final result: 232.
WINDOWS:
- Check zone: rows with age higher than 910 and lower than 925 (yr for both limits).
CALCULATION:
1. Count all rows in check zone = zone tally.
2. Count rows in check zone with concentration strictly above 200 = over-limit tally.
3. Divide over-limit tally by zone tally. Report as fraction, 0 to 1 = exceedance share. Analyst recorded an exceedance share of 0.33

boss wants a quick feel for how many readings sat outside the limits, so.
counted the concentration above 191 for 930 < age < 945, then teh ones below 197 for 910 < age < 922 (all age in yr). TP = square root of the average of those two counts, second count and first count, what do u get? 2.00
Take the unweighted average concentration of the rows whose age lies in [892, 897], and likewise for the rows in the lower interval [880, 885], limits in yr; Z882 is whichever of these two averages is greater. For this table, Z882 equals 244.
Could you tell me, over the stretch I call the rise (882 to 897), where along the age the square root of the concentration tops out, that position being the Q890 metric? 886.0 yr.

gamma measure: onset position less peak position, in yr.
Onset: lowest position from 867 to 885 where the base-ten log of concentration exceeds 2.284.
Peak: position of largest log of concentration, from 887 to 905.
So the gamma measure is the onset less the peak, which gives -22.5 yr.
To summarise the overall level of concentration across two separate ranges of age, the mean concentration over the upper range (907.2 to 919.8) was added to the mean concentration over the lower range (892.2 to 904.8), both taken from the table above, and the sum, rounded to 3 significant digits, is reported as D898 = 388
